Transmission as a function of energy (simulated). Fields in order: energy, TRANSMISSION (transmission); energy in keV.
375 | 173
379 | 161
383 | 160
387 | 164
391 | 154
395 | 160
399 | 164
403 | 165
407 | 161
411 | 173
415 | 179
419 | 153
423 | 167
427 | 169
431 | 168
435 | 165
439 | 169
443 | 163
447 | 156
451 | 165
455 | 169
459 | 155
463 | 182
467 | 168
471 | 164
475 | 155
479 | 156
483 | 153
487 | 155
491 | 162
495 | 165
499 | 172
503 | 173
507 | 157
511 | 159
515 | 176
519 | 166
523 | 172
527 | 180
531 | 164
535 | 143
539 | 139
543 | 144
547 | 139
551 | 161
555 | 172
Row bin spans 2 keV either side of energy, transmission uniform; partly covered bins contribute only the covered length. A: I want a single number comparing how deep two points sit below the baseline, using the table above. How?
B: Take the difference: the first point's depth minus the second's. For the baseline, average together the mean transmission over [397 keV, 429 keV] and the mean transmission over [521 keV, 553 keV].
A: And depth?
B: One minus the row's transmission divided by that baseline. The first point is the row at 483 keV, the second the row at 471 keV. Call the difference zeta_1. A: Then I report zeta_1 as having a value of 0.068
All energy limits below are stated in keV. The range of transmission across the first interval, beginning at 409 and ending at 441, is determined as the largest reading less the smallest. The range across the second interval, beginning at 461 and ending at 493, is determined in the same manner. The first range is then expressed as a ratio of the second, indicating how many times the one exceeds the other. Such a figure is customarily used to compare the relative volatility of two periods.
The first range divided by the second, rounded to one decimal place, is 0.9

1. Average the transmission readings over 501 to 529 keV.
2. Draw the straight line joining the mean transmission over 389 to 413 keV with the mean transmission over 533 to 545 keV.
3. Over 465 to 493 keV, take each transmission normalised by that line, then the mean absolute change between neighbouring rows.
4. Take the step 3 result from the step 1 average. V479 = 169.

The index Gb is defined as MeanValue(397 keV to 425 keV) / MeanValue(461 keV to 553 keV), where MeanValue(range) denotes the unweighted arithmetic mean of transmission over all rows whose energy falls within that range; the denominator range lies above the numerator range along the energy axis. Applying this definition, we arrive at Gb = 1.030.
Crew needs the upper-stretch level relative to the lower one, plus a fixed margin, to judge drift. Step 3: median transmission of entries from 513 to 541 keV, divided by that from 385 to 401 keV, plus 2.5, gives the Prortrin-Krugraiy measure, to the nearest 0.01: 3.52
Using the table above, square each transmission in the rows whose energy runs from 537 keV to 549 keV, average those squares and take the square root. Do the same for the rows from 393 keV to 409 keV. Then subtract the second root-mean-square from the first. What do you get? -22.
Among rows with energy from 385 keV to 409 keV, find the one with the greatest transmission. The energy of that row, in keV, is 403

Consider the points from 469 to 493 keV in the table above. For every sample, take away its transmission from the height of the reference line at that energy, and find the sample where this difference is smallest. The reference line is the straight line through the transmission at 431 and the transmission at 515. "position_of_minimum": 471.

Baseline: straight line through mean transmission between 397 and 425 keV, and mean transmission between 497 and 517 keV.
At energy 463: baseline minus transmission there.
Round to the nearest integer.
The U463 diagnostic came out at -15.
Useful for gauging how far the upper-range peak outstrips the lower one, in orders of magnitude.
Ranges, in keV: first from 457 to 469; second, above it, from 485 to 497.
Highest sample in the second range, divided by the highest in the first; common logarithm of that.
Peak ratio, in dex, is -0.043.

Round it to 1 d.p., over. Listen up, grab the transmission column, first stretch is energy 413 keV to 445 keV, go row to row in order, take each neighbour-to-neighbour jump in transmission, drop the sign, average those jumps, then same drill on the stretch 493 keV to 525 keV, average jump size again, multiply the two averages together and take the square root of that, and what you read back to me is 8.2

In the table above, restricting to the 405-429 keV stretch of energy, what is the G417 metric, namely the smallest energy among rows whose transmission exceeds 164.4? 411 keV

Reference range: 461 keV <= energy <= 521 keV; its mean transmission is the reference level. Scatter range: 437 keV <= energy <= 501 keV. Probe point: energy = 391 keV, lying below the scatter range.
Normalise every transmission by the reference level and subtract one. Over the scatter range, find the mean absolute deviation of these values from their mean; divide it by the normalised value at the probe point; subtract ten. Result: -10.6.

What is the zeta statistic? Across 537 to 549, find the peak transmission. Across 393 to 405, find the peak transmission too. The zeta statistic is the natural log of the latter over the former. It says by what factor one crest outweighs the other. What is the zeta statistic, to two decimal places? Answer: 0.14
